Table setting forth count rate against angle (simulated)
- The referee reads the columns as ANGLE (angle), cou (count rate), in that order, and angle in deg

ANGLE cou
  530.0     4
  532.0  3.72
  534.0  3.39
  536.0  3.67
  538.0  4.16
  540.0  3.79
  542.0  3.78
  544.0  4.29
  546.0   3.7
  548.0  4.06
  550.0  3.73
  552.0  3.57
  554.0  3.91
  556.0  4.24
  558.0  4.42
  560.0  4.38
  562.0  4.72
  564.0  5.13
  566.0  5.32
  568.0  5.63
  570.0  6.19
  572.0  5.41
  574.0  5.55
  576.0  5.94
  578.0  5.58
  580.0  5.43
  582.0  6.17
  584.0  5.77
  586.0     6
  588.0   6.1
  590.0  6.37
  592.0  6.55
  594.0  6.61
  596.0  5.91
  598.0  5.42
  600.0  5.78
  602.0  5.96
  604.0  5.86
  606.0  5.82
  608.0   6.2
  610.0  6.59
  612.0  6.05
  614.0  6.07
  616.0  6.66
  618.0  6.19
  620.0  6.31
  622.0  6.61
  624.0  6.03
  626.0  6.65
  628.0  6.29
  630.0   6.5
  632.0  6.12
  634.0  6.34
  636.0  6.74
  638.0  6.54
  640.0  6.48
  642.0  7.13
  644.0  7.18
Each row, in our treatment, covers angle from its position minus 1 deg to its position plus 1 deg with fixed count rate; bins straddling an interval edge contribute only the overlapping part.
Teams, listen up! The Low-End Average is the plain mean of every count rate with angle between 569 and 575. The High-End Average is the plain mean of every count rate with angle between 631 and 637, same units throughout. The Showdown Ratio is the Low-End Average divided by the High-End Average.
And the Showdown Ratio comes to 0.893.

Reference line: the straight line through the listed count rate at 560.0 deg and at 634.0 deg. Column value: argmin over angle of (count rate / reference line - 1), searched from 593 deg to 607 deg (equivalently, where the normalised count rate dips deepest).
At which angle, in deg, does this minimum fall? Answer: 598.0 deg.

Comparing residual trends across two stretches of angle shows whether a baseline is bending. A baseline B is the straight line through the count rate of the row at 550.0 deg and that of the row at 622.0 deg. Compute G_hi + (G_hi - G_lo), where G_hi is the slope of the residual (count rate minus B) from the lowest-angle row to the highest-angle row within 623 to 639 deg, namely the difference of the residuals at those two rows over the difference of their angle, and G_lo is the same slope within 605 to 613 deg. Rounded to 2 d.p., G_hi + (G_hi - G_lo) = -0.01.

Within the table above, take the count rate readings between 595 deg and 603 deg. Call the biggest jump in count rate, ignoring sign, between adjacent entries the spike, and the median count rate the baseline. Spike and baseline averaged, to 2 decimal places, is 3.17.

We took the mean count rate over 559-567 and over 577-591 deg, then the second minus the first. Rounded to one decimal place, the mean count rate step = 1.0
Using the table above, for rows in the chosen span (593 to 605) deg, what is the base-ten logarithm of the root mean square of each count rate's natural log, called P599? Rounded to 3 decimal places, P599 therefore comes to 0.250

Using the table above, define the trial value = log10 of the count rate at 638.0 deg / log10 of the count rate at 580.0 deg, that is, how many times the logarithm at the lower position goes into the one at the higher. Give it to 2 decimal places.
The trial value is 1.11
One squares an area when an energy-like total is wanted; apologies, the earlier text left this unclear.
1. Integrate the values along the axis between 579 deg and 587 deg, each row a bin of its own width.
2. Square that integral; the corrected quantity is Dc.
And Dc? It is 2185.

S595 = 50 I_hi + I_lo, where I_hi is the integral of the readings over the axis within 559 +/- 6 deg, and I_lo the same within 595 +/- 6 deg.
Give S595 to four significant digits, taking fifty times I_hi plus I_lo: 2753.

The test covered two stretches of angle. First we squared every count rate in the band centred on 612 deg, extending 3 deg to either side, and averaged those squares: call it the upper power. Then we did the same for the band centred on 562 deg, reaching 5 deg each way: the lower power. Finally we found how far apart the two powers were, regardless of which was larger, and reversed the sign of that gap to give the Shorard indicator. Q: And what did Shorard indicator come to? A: -16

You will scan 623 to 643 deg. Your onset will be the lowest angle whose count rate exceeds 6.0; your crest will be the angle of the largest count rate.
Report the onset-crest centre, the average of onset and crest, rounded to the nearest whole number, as 633 deg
